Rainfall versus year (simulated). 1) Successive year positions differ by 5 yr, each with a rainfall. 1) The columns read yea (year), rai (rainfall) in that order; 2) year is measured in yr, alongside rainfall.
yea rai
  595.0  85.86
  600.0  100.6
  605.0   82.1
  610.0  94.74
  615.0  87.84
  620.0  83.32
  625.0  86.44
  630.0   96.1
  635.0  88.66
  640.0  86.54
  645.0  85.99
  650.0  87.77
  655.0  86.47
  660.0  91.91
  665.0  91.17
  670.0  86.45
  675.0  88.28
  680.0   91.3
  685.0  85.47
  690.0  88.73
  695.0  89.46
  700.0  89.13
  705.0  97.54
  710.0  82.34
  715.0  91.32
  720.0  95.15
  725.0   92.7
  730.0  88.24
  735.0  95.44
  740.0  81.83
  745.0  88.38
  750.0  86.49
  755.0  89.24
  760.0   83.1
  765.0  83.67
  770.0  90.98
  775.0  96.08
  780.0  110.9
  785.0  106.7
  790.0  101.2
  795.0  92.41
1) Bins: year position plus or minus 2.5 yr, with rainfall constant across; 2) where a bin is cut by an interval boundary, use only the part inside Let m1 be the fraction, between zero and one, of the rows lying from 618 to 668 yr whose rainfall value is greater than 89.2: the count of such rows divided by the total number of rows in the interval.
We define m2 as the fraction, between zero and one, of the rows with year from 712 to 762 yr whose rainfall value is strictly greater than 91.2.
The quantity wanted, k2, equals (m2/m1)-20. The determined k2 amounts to -18.7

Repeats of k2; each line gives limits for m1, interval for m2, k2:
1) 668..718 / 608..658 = -19.5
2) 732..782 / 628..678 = -19.6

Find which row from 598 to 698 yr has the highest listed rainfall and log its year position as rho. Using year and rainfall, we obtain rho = 600.0 yr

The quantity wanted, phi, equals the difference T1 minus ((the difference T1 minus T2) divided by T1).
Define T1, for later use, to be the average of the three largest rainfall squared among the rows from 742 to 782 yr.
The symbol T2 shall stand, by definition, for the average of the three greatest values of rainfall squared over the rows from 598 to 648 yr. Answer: 9936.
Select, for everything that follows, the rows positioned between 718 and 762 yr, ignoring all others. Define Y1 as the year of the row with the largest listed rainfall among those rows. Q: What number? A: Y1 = 735.0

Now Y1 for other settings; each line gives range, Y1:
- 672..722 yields 705.0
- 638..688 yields 660.0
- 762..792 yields 780.0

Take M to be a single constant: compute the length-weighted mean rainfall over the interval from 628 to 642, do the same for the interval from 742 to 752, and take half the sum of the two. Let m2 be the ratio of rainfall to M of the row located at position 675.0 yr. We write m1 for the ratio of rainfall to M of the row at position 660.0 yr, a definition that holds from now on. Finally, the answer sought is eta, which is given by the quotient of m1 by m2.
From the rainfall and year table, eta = 1.04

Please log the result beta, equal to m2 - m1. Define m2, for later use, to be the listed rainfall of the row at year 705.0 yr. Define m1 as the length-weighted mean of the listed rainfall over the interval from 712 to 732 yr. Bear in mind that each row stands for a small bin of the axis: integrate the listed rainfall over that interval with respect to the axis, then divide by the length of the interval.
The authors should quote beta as 6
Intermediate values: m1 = 91.7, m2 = 97.54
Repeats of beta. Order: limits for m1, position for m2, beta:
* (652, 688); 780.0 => 22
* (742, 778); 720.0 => 7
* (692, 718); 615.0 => -2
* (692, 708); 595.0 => -6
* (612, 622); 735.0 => 9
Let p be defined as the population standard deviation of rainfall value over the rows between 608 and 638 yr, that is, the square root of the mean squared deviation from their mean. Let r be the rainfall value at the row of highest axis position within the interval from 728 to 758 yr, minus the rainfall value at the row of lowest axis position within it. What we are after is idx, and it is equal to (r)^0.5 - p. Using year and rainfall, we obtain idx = -3.5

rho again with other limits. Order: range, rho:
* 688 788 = 780.0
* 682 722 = 705.0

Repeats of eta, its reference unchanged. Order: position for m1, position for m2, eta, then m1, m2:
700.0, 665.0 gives 0.98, 1.00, 1.03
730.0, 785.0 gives 0.83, 0.99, 1.20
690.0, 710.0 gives 1.08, 1.00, 0.93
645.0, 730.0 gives 0.97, 0.97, 0.99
